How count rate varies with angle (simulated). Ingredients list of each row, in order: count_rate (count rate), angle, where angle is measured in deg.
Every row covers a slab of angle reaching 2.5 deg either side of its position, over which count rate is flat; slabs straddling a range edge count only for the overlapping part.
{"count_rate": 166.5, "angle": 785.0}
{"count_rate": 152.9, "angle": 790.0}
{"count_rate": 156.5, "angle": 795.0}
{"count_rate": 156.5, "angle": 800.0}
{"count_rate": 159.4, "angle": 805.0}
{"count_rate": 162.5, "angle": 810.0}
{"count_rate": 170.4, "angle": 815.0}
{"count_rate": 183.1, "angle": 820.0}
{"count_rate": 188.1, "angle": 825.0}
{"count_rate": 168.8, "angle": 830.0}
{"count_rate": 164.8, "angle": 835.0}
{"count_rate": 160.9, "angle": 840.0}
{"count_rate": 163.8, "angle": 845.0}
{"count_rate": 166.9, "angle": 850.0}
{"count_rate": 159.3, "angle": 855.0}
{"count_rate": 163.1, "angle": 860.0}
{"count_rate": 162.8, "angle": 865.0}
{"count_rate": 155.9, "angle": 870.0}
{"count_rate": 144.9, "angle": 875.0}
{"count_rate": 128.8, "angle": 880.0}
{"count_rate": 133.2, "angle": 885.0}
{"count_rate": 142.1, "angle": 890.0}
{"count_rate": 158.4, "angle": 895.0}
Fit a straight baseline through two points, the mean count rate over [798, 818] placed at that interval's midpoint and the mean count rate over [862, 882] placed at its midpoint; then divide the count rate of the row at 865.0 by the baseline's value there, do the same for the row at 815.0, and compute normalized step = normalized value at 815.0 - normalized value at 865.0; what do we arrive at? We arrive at -0.03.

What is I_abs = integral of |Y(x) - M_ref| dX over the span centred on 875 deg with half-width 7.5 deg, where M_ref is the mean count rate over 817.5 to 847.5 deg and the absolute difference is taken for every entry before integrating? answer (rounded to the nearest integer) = 426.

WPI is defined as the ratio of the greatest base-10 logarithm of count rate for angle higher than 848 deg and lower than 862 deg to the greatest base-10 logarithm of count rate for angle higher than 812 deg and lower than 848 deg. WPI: 0.977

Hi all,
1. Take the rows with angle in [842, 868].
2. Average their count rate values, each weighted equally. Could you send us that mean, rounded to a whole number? 163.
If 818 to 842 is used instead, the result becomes 173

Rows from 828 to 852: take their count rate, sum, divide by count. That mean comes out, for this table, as 165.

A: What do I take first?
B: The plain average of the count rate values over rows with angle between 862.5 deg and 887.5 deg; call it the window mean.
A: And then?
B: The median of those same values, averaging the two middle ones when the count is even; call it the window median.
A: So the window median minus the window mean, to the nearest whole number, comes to 0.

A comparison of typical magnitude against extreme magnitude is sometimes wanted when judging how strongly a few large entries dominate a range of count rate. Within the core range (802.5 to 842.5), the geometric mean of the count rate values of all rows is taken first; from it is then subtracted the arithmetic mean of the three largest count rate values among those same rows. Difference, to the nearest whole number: -11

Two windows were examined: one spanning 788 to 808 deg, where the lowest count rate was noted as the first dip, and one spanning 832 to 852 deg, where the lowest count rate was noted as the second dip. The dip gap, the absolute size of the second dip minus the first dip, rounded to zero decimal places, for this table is 8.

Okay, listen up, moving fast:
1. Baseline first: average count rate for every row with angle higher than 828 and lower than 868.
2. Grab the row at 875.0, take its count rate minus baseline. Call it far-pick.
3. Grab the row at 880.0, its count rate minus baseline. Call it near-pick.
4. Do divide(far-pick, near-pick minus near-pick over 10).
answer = 0.6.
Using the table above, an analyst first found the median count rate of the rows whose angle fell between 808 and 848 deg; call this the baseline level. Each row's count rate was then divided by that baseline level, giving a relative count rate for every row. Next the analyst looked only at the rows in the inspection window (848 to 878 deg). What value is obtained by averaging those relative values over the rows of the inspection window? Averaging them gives 0.95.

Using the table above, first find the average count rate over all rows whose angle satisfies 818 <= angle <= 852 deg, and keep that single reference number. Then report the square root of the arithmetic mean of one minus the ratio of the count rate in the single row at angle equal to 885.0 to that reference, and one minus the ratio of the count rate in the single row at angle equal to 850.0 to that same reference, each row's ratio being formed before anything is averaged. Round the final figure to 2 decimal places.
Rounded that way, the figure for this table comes 0.35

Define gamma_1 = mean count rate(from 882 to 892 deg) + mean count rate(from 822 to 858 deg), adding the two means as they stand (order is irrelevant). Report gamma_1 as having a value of 305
